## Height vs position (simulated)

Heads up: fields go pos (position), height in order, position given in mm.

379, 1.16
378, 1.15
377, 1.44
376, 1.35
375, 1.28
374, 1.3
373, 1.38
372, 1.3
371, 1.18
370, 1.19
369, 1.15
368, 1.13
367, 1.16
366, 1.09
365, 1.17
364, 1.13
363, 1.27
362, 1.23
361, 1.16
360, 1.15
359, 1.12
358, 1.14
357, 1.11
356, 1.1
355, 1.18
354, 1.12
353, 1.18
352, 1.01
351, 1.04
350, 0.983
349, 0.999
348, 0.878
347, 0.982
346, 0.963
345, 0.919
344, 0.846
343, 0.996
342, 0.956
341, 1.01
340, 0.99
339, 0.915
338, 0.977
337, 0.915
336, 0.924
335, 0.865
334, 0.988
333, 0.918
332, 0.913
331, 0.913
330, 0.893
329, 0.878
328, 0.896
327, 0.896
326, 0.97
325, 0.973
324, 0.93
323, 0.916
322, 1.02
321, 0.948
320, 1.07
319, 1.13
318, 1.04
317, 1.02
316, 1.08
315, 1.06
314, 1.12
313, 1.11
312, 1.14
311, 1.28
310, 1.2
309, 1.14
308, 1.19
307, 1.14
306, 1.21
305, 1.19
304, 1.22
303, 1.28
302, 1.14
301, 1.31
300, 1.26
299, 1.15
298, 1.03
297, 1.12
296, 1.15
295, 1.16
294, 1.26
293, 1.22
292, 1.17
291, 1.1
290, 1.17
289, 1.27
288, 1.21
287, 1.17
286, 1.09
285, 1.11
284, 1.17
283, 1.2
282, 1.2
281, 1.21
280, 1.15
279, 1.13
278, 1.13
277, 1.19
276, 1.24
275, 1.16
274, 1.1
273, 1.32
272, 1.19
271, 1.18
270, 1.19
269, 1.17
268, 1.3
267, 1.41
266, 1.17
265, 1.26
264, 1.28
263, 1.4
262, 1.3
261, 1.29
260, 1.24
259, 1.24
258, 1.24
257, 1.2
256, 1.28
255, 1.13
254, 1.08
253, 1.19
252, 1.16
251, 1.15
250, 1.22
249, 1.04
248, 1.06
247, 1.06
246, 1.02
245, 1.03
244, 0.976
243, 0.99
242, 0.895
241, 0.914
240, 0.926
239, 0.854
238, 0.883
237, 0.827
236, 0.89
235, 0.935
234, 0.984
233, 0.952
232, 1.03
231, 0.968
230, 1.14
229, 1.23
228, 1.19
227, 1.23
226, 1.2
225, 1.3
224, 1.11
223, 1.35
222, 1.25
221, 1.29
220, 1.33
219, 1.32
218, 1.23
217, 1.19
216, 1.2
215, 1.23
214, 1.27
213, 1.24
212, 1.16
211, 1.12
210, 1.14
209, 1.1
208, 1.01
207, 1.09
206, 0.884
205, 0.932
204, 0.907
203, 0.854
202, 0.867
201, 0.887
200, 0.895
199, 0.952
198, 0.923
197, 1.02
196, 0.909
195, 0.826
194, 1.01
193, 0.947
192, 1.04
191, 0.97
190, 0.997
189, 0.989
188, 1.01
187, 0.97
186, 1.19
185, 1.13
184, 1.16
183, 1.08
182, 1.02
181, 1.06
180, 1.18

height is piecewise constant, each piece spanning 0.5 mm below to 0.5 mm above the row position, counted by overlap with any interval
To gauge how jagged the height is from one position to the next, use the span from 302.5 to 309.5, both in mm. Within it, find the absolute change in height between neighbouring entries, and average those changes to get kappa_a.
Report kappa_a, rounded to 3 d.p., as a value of 0.047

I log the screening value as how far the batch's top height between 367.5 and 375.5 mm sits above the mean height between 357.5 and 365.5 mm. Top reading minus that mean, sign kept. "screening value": 0.21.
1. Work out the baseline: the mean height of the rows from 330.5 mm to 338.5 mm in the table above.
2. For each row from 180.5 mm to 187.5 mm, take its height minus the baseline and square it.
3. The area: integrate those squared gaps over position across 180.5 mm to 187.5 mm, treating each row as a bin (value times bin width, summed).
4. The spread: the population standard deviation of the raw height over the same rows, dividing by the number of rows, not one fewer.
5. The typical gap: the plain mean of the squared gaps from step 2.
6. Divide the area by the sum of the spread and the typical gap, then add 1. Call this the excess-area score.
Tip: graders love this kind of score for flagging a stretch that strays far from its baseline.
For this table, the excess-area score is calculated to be 3.1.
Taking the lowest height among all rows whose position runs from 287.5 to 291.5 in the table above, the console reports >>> 1.1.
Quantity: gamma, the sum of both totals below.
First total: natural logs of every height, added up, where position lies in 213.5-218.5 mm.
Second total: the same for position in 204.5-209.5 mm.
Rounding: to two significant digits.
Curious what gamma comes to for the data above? 1.0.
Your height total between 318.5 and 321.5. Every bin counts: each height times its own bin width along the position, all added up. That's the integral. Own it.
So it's 3.1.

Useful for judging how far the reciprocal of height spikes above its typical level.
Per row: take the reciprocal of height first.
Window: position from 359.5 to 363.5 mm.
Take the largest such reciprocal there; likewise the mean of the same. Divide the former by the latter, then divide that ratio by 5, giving 0.209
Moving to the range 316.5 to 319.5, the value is 0.208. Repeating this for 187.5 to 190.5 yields 0.202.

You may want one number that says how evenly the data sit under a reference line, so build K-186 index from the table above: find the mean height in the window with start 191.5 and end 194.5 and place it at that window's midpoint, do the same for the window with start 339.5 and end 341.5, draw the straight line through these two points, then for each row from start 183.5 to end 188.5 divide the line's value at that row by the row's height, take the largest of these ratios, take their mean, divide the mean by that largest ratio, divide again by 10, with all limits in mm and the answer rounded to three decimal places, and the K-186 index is 0.089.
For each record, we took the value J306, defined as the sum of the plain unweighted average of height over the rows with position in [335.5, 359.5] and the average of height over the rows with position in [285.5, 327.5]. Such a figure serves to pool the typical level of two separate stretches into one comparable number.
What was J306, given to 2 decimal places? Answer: 2.14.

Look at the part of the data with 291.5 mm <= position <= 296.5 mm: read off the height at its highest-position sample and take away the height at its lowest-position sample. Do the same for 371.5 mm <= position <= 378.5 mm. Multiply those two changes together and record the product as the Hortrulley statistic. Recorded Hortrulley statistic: 0.0030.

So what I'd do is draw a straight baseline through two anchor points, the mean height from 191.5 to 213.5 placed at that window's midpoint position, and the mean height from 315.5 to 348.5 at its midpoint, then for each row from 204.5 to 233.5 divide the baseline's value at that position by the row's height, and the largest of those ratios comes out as 1.1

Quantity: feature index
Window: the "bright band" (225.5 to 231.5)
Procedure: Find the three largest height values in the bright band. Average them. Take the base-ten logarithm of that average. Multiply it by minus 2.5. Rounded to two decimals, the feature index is -0.22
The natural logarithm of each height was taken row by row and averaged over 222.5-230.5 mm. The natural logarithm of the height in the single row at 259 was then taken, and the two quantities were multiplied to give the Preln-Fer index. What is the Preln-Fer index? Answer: 0.042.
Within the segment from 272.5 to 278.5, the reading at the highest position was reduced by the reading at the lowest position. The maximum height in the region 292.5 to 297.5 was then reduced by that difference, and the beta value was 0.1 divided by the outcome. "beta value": 0.069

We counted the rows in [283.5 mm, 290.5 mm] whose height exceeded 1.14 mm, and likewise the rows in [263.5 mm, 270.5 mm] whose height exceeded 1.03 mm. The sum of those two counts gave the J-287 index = 12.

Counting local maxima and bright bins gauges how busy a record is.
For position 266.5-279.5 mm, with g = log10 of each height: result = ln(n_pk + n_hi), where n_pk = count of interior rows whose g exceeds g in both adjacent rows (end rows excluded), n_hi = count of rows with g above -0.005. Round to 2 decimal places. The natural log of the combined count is 2.77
